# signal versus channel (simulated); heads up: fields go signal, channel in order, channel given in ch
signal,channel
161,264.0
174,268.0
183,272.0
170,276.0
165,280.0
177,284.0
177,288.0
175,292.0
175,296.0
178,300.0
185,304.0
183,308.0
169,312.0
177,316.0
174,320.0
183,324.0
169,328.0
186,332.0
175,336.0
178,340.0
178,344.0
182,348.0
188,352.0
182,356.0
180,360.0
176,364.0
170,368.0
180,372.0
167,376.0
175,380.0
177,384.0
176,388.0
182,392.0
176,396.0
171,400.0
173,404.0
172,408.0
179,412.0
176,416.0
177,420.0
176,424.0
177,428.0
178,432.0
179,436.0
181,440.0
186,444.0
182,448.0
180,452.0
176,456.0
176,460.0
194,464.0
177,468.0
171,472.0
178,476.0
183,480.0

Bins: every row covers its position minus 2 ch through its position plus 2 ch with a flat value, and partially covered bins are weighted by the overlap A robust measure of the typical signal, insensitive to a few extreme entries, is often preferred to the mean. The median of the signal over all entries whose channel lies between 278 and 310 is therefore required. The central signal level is 177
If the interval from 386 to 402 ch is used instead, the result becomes 176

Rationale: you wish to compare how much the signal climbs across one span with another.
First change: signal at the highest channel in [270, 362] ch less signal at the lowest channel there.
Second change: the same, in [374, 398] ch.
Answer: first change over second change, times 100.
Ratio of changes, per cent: -33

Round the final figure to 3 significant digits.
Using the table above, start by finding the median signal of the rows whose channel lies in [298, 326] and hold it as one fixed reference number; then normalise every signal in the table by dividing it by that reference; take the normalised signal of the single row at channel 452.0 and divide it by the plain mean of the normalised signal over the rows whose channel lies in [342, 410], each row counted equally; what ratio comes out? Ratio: 1.02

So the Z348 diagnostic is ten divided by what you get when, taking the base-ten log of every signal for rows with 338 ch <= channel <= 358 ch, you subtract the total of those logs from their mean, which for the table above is -1.107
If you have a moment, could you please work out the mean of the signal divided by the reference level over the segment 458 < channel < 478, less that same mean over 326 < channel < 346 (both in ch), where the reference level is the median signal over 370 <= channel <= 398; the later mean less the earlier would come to 0.011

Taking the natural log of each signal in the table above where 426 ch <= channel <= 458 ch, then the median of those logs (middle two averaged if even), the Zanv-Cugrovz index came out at 5.19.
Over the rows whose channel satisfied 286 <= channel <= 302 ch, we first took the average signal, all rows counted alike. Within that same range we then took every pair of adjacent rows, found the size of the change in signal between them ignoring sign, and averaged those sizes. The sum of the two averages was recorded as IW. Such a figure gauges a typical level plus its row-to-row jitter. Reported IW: 177.9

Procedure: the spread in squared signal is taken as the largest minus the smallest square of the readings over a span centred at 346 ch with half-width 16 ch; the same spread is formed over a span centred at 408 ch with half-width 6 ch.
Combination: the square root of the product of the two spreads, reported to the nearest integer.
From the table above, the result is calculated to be 3405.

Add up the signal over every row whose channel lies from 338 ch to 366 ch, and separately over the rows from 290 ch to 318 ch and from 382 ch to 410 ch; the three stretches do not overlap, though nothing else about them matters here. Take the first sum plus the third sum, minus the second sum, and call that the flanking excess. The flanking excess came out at 1249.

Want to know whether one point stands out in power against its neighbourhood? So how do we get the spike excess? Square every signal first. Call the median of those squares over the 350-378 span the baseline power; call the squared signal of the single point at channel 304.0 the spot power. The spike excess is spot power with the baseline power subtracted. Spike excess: 1825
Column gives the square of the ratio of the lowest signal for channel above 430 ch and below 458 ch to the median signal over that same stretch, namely 0.956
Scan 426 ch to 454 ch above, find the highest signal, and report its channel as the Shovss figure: 444.0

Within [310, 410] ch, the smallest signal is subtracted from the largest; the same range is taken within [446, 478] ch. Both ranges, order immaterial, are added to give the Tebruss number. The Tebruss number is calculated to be 44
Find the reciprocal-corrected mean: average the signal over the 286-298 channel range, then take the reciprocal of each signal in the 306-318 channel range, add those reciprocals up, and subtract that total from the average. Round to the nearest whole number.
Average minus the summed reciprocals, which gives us 176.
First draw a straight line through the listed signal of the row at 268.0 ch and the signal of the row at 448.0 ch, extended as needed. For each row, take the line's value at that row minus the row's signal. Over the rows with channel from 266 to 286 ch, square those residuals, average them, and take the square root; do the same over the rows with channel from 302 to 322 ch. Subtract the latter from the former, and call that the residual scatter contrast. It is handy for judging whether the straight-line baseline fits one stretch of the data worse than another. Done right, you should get 0.0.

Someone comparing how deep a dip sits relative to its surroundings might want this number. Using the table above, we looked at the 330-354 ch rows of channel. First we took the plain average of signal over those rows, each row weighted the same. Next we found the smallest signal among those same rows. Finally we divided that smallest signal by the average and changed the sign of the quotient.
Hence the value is -0.966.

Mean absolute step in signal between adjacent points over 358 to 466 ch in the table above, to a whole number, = 4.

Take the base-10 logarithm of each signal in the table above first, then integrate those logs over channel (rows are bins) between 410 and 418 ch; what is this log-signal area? 18.0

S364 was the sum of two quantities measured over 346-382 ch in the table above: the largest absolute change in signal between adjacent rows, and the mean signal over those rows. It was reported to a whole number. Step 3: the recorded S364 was 191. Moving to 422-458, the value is 184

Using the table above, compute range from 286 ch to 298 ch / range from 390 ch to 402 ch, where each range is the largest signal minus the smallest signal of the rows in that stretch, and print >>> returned 0.2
